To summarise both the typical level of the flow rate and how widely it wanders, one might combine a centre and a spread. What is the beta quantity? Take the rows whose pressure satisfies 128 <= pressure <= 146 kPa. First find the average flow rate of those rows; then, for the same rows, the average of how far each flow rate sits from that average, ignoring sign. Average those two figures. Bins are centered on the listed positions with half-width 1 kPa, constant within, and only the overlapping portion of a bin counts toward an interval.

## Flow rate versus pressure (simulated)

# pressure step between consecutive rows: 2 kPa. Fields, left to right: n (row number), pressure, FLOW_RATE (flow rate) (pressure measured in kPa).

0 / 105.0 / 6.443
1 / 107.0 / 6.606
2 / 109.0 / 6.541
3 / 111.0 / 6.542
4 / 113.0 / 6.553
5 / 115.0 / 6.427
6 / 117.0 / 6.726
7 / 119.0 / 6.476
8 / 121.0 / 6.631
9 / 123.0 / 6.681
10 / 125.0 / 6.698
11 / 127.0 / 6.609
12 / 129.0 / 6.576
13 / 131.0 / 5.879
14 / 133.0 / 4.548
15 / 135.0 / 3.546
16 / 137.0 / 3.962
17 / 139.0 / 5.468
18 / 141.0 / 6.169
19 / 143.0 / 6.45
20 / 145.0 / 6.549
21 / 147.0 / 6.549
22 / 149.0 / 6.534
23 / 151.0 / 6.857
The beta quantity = 3.21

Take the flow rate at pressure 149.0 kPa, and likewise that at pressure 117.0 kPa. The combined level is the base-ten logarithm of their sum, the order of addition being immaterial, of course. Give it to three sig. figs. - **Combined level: 1.12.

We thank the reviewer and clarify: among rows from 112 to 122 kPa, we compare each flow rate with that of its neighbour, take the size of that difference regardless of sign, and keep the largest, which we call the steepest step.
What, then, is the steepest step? 0.3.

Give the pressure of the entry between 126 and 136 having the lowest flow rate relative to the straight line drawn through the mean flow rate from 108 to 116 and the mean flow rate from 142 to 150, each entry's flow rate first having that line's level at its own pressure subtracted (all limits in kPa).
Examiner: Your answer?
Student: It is 135.0 kPa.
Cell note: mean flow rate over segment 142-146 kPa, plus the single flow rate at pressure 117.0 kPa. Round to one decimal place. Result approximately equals 13.2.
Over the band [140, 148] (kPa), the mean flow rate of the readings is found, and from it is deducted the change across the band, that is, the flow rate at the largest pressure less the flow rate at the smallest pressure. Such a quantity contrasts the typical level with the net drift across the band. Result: 6.0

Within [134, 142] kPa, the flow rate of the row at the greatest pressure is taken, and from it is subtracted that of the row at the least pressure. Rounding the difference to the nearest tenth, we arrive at 2.6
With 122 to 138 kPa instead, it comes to -2.7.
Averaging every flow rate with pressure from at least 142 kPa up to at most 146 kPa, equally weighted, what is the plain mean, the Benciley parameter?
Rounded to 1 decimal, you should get 6.5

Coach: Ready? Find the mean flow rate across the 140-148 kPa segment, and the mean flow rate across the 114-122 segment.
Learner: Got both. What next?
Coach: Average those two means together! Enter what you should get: 6.5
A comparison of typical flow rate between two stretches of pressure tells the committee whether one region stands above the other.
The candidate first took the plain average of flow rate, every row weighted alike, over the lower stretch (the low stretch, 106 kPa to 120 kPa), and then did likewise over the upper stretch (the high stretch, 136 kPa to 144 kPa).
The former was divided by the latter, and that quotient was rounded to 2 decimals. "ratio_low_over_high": 1.19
